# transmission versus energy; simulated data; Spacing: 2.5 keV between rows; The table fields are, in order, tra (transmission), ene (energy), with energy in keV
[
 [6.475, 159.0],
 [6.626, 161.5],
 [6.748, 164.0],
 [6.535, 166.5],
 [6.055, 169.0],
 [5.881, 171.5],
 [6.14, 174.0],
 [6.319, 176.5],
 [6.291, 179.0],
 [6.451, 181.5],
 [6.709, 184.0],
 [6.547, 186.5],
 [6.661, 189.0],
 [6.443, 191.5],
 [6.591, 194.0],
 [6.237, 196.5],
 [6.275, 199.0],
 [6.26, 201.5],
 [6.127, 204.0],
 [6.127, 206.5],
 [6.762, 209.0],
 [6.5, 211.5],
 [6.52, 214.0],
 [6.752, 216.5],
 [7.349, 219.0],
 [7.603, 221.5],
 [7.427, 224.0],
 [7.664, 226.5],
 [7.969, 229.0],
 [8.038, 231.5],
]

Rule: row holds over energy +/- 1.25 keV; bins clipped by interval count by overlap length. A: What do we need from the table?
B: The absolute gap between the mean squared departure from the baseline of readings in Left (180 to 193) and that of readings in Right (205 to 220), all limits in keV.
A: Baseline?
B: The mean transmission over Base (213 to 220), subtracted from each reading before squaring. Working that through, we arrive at 0.07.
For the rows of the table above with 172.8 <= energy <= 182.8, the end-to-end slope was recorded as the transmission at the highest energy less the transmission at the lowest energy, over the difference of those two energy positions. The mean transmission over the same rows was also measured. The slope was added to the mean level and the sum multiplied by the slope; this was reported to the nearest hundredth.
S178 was 0.26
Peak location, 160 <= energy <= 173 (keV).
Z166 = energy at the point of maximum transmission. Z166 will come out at 164.0 keV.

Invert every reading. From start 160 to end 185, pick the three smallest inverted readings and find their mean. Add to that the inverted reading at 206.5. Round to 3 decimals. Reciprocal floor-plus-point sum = 0.313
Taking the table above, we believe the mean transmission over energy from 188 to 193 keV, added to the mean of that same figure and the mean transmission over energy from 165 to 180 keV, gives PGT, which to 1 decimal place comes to 12.9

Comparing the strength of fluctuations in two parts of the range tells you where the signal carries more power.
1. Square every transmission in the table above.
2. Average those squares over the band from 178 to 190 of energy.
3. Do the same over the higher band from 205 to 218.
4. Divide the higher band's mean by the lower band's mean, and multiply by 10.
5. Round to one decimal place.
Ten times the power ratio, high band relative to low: 10.0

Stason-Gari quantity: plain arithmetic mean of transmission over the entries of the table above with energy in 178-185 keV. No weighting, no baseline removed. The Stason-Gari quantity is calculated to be 6.48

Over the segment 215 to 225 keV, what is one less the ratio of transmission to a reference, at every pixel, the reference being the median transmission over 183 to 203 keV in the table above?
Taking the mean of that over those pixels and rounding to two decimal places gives -0.12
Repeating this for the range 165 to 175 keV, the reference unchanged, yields 0.05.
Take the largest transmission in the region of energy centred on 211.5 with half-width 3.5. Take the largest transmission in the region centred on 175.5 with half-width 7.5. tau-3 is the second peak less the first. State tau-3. -0.31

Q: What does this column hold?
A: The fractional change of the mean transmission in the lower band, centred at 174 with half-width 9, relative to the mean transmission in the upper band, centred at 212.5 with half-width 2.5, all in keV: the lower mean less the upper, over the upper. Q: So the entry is -0.04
